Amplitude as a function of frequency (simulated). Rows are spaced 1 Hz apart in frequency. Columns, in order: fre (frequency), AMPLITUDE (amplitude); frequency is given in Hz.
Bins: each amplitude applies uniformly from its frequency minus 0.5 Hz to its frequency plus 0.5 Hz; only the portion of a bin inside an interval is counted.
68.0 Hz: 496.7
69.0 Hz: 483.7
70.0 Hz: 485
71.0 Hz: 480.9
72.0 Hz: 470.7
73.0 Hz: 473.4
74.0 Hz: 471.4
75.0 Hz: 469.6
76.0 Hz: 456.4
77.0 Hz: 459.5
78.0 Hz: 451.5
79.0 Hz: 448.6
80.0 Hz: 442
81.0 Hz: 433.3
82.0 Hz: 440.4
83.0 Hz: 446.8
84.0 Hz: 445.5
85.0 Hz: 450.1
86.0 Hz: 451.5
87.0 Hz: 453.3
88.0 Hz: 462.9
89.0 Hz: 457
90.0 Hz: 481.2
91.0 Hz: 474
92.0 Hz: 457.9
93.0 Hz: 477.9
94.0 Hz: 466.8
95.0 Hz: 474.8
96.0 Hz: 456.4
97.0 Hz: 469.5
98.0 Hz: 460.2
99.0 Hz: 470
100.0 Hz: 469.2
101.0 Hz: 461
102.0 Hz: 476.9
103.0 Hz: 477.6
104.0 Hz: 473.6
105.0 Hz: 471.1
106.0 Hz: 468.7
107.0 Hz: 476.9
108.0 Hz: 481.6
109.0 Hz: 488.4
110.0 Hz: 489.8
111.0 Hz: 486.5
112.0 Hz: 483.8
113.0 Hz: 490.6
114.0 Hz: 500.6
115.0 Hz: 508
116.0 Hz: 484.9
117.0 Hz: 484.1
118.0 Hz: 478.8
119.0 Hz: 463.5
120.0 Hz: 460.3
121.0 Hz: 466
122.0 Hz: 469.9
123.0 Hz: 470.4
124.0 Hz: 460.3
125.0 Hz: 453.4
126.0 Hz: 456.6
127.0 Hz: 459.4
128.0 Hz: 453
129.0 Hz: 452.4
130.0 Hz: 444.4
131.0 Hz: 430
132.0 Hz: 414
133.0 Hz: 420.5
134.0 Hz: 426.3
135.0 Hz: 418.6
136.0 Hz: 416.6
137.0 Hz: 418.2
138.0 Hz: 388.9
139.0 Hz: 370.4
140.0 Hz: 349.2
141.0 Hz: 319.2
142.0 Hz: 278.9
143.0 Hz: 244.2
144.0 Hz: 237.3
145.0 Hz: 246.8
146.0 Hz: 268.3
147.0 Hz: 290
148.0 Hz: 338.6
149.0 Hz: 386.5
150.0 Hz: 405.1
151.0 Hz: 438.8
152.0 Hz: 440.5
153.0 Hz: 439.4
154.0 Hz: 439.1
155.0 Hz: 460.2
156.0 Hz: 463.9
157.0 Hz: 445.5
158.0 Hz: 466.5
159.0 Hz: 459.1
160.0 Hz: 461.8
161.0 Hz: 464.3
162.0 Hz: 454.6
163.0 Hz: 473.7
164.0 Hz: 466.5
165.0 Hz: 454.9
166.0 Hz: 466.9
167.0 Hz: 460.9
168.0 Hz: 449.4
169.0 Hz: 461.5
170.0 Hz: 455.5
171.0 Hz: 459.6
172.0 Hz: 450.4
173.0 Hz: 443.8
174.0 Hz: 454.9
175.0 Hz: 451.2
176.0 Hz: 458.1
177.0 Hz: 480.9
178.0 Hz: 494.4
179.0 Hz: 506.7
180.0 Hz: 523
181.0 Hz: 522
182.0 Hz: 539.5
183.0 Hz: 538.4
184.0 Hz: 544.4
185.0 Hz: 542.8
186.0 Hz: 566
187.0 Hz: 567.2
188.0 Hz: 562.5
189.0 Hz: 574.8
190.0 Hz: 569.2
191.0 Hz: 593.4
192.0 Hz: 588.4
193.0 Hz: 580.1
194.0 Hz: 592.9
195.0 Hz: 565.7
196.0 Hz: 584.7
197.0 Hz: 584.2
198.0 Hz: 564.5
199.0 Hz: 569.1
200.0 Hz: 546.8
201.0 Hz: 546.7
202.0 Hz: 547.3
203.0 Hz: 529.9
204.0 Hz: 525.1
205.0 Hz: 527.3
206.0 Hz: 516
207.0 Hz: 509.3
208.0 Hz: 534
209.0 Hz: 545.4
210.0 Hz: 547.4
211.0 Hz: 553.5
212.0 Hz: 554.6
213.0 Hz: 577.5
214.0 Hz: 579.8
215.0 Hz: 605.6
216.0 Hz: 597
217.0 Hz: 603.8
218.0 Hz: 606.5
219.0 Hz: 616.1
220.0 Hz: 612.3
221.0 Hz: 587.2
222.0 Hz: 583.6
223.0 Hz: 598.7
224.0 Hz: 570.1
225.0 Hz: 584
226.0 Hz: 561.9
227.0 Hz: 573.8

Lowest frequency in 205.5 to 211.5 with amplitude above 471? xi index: 206.0 Hz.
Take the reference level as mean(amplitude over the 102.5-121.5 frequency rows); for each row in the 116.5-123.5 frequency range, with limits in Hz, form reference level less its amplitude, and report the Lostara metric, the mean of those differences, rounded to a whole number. 10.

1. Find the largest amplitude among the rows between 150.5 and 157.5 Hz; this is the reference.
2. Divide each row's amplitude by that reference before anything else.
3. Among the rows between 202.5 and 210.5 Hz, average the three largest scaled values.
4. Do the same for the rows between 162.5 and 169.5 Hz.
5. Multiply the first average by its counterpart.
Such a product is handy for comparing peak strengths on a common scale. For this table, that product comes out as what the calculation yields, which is 1.2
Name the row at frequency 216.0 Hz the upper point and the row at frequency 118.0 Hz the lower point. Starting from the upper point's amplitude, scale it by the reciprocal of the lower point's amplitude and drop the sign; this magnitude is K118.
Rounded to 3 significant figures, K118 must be 1.25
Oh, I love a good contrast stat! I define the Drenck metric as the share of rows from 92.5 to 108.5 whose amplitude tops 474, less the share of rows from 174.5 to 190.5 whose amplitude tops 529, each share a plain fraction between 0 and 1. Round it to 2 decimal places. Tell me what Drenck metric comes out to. -0.19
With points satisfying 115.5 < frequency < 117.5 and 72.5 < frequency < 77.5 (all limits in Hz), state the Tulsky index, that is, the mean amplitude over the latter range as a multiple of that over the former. 0.96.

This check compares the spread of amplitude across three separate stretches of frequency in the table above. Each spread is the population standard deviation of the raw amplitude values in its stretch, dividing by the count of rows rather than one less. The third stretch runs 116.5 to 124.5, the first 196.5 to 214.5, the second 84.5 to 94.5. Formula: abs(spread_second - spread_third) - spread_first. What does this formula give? -18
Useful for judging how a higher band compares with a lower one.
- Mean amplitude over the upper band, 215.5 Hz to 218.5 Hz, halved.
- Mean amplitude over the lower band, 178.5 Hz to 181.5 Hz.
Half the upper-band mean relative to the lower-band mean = 0.58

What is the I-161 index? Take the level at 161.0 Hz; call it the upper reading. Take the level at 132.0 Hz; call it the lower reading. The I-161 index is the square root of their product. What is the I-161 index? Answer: 438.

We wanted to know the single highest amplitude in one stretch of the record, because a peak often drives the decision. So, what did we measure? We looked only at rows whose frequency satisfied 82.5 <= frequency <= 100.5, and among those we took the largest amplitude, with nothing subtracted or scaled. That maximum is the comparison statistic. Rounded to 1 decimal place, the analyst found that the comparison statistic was 481.2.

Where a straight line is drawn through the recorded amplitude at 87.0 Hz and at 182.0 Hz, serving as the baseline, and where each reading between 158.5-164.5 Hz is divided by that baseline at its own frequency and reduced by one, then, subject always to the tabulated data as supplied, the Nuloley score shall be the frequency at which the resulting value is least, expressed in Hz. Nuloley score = 162.0 Hz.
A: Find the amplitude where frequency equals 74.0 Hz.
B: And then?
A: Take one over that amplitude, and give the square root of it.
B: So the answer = 0.0461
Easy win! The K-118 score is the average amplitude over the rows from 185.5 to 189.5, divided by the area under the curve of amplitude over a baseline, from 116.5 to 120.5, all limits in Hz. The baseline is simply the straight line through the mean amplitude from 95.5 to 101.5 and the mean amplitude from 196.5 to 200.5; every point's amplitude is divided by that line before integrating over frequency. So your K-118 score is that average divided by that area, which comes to 146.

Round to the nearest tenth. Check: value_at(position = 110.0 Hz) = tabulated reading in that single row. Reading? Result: 489.8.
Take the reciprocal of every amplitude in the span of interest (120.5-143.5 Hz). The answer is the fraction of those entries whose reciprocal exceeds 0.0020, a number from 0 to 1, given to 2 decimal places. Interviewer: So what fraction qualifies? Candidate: 1.00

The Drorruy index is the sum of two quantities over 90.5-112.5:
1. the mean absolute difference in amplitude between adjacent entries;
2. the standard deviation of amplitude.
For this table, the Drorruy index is 17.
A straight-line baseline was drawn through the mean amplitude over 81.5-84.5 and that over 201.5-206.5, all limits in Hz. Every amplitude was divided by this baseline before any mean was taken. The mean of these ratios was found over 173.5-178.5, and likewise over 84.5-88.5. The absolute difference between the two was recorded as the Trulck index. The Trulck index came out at 0.10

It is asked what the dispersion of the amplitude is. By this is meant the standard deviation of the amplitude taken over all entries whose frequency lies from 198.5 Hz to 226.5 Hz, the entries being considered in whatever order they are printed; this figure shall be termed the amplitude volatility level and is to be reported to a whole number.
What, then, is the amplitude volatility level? 31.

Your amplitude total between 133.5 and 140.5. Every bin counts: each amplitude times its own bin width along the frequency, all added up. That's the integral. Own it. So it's 2788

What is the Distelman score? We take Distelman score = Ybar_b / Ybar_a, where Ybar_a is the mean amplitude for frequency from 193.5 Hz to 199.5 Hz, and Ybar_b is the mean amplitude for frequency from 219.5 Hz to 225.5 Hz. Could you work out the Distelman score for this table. 1.02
